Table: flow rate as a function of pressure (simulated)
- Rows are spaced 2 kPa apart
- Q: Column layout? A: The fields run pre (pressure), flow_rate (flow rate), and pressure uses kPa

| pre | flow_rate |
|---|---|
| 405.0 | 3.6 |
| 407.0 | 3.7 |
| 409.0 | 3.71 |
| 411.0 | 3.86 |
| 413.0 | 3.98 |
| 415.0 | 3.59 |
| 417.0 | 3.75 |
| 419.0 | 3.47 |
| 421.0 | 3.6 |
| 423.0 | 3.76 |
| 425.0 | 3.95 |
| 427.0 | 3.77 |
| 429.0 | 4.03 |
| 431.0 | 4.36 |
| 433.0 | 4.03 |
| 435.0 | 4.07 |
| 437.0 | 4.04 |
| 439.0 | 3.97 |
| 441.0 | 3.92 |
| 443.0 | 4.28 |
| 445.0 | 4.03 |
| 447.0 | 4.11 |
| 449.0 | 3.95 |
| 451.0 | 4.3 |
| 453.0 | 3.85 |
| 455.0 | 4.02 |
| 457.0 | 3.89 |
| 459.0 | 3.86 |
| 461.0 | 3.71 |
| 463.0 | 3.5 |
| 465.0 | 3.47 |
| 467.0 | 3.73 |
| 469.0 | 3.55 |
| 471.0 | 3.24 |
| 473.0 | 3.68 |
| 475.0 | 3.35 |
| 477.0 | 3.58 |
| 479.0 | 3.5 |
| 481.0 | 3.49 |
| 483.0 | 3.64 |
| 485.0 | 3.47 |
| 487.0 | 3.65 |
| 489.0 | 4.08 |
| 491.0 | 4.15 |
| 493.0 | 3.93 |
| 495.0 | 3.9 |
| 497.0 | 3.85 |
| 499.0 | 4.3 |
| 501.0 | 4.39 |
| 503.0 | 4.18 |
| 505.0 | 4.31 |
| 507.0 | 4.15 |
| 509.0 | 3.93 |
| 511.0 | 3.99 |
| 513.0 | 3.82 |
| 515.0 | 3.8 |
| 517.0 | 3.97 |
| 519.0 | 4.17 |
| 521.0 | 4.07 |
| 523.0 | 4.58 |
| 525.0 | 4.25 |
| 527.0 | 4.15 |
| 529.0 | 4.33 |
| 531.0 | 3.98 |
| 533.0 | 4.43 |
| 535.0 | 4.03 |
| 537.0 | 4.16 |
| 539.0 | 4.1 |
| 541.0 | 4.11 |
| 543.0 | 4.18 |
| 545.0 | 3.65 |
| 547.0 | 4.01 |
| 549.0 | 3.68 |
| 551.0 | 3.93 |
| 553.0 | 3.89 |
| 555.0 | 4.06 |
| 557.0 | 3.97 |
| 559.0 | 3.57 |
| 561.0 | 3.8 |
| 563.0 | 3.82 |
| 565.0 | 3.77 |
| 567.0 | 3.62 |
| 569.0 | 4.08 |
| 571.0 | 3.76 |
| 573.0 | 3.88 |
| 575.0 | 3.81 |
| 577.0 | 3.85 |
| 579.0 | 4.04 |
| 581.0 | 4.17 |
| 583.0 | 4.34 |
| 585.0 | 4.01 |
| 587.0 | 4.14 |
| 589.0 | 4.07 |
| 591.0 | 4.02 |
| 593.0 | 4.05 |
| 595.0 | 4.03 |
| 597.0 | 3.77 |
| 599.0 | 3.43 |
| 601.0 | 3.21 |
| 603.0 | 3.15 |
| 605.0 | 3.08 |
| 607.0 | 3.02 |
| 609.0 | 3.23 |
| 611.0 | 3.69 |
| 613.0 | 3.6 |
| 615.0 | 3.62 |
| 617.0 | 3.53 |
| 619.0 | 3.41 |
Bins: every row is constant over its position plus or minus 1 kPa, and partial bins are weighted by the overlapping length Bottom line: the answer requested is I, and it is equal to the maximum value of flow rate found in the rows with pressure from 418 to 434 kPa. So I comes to 4.36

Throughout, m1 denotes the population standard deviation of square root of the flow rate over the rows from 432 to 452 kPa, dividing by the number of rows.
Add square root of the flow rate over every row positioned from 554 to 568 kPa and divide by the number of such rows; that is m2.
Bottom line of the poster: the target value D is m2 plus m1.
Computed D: 1.98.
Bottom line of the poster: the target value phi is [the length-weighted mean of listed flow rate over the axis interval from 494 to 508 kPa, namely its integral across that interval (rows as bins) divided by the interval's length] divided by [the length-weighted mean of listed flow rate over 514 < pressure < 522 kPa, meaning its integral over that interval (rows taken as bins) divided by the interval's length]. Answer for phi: 1.04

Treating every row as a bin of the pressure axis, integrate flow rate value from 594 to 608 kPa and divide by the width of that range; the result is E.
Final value 3.38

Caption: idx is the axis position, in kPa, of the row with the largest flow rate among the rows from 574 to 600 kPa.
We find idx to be 583.0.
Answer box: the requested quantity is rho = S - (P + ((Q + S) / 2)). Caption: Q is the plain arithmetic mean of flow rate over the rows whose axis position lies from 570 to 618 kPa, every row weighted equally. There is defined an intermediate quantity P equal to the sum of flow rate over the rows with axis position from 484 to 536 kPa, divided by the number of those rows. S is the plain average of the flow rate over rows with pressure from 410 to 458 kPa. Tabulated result -3.97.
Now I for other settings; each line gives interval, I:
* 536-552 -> 4.18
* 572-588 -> 4.34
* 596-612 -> 3.77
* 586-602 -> 4.14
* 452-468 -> 4.02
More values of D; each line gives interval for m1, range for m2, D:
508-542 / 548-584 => 2.02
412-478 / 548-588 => 2.05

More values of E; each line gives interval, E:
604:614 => 3.32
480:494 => 3.77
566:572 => 3.82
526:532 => 4.15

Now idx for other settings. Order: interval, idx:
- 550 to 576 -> 569.0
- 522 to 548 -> 523.0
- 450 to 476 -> 451.0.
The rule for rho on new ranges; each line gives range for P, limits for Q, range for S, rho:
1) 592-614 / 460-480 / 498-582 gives -3.23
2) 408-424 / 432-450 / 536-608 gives -3.82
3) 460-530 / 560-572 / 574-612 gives -3.91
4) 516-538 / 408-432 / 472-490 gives -4.30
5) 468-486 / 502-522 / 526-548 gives -3.47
